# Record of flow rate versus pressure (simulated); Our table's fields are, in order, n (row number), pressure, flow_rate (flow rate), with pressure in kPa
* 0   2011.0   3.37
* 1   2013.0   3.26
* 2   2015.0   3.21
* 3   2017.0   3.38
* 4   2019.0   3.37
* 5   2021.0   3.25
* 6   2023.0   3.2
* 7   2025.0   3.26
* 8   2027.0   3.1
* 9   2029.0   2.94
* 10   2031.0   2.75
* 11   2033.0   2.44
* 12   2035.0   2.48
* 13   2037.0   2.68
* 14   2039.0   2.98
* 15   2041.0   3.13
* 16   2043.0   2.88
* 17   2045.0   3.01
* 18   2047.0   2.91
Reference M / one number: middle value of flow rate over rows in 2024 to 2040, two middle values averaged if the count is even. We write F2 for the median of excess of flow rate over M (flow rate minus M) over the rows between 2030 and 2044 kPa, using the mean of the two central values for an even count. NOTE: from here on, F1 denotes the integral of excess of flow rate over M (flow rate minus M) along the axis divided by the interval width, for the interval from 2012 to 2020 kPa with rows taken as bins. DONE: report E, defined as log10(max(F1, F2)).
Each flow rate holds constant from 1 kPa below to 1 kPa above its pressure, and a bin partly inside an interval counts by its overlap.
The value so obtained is -0.337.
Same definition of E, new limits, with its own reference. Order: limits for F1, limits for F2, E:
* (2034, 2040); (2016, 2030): -0.393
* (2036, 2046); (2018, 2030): -0.420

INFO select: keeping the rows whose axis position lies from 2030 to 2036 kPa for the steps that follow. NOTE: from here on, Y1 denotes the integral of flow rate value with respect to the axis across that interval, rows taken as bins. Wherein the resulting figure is 15.3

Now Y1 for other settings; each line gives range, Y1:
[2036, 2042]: 17.6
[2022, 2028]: 19.1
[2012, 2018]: 19.7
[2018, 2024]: 19.6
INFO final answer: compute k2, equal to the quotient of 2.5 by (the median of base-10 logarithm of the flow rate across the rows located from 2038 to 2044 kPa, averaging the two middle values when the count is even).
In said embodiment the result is 5.27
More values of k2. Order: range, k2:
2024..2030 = 5.09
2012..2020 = 4.80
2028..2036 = 6.00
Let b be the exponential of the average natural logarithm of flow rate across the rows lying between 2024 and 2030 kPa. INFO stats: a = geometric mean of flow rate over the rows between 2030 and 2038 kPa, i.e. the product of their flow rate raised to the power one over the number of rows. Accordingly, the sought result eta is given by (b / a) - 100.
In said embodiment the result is -98.8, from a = 2.58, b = 3.10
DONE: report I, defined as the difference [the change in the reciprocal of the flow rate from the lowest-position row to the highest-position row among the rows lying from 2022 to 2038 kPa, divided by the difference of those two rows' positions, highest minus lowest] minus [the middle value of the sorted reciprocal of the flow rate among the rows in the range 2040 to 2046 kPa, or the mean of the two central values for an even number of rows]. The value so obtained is -0.328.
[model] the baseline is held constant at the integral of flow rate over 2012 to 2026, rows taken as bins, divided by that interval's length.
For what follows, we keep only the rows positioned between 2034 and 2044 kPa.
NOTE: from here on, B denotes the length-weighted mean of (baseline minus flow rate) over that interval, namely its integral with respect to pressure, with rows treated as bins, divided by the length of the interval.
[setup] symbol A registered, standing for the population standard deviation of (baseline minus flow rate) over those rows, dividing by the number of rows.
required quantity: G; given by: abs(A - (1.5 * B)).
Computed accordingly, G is 0.44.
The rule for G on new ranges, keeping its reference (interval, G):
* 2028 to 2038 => 0.74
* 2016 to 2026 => 0.10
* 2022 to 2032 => 0.15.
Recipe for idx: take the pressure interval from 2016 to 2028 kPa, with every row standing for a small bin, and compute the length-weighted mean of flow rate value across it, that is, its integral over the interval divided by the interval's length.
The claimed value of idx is 3.3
